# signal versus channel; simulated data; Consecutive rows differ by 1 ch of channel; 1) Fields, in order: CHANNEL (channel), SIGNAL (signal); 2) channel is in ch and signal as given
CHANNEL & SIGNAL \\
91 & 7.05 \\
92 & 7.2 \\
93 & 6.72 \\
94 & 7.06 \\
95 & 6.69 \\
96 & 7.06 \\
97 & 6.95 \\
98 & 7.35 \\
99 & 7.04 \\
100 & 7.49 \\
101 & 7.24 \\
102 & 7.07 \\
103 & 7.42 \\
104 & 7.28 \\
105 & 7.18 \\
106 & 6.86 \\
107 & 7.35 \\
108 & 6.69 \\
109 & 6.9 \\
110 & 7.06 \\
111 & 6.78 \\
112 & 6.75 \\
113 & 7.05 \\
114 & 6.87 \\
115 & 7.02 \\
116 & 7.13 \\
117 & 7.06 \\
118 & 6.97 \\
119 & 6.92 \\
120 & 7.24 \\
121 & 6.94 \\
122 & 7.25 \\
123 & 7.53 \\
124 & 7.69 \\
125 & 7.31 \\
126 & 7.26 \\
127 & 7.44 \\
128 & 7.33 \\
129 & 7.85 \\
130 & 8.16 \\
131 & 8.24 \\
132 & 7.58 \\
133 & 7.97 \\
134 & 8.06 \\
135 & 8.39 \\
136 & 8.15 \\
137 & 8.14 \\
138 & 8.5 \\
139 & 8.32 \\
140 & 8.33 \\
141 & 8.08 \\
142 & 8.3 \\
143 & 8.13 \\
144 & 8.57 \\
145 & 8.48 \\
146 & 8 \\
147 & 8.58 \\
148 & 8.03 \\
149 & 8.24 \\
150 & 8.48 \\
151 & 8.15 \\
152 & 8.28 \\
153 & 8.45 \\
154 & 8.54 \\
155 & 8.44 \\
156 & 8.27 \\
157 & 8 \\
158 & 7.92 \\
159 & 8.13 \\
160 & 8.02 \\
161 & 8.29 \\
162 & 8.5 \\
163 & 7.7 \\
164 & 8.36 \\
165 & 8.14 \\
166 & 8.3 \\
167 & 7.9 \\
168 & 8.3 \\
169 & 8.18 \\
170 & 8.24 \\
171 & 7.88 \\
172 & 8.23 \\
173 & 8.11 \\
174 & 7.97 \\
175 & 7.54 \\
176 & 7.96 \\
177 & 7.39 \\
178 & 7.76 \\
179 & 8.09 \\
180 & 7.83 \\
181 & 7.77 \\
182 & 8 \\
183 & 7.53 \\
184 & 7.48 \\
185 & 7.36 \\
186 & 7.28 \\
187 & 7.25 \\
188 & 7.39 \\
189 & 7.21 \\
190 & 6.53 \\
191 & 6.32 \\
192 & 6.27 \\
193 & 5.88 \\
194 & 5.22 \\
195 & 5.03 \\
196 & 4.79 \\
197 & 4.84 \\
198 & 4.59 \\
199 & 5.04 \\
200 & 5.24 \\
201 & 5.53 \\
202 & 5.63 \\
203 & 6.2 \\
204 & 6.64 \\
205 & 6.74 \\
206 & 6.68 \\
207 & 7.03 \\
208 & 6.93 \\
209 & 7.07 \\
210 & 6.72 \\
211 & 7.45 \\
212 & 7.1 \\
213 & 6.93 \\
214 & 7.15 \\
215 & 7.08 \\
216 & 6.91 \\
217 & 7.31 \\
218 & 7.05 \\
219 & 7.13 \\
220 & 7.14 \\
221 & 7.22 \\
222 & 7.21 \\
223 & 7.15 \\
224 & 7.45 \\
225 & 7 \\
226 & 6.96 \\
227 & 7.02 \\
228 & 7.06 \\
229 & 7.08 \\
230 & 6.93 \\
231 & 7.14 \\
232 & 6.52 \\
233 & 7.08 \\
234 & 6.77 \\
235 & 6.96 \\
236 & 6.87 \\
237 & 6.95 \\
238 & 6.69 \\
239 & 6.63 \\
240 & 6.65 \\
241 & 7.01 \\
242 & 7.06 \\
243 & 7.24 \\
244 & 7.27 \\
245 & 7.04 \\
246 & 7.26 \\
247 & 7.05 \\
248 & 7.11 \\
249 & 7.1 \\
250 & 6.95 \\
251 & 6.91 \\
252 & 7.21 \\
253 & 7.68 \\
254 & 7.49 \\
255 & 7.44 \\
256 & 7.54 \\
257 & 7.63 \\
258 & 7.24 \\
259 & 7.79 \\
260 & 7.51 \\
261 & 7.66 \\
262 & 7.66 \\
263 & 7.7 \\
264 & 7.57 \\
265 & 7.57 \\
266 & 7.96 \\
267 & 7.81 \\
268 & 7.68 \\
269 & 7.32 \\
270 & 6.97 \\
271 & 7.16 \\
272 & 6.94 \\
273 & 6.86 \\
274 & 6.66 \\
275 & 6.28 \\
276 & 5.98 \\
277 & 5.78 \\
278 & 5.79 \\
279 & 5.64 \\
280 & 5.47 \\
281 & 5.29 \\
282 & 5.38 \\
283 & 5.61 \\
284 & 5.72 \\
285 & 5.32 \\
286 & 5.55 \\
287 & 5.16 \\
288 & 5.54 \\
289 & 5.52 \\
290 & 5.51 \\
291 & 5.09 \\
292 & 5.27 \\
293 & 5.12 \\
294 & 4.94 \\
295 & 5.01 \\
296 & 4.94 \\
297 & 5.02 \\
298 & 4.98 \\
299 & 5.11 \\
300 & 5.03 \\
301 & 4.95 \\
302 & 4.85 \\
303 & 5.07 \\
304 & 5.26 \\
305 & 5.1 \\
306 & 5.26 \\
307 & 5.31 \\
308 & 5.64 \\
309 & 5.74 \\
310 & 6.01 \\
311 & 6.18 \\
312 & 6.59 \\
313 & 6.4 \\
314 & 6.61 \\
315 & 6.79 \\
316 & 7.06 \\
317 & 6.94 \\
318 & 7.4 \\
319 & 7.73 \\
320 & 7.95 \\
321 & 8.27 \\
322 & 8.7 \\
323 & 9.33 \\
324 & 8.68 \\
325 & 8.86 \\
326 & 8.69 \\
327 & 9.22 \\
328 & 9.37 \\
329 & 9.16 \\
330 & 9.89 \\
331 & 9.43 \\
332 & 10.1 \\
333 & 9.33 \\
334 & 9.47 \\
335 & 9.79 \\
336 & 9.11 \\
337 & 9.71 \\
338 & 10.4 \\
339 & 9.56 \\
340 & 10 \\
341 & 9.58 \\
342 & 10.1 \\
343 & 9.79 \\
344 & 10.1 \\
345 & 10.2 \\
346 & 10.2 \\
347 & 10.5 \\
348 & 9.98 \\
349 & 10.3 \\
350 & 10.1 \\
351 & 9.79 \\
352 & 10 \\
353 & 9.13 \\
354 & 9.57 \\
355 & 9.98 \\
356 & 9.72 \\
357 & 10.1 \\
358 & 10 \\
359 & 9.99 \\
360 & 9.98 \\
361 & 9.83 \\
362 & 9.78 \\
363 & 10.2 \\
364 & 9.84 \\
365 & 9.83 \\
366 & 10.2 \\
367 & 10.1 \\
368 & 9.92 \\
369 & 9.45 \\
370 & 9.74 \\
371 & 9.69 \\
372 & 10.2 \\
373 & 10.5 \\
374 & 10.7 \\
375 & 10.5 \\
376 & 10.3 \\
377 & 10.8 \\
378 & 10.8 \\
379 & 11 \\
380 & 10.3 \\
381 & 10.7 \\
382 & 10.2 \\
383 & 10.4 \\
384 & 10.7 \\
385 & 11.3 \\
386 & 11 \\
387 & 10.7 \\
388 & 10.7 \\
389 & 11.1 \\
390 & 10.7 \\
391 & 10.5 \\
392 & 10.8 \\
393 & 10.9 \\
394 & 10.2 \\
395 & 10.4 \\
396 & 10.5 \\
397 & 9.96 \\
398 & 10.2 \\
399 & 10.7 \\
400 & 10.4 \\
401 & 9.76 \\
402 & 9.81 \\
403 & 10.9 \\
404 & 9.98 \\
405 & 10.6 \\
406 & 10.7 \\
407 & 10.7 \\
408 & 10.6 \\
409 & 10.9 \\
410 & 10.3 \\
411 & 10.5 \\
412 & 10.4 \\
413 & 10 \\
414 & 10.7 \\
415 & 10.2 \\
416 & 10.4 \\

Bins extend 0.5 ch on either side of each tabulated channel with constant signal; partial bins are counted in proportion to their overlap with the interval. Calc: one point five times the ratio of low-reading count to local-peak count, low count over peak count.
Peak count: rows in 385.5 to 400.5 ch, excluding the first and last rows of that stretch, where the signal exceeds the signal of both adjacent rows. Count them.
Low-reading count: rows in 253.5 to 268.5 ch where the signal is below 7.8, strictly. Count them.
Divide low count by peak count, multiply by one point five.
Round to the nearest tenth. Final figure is 4.9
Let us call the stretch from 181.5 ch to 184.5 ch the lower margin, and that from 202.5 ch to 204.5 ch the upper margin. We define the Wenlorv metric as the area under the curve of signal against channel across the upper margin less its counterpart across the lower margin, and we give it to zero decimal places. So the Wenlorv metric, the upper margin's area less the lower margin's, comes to -10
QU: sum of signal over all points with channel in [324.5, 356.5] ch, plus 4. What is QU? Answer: 315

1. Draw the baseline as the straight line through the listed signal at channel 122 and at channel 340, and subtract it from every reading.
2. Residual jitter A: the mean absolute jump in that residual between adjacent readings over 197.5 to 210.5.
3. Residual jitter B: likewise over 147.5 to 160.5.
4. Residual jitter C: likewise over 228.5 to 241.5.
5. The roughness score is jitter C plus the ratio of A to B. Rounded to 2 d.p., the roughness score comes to 1.70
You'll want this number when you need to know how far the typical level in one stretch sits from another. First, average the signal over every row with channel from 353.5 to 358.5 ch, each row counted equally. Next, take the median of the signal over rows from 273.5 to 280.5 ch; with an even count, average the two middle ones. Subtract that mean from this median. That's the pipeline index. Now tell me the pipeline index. -4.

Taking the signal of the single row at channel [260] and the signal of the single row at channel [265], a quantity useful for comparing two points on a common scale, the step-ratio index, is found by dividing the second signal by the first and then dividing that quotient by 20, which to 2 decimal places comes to 0.05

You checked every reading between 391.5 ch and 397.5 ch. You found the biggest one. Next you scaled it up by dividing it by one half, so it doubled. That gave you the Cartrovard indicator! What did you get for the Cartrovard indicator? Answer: 22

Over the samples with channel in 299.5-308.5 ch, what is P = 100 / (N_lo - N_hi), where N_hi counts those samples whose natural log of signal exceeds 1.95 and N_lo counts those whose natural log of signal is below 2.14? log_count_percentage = 11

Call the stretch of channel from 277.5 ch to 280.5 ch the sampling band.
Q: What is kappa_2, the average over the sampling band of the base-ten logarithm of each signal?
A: 0.75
